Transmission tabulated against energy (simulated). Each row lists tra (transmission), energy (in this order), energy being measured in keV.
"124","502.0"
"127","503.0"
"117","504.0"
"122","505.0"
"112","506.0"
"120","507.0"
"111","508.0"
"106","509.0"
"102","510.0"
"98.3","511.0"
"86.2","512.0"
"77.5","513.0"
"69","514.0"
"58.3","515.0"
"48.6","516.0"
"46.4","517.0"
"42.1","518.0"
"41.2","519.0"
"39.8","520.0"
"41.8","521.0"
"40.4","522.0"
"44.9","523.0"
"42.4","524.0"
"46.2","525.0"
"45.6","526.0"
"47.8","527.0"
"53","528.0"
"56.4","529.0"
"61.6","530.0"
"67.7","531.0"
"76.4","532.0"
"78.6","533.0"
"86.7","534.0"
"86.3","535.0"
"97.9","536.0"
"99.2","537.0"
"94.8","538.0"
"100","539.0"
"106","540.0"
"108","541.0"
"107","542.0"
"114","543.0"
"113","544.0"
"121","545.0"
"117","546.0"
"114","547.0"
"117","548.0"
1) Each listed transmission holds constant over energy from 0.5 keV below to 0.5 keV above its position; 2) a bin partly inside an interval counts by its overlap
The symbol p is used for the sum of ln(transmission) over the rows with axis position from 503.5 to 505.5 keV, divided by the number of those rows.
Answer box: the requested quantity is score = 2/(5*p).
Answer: 0.084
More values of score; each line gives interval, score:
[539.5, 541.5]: 0.086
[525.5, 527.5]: 0.104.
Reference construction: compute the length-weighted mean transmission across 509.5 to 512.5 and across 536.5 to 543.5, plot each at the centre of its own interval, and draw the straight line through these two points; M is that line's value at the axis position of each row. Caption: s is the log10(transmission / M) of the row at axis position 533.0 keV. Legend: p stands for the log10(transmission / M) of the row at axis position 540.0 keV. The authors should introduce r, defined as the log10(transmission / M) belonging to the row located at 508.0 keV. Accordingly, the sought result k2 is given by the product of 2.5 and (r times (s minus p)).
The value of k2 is -0.02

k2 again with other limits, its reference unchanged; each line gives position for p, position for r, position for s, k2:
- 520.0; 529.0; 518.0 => -0.02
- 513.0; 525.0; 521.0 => 0.23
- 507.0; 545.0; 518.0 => -0.07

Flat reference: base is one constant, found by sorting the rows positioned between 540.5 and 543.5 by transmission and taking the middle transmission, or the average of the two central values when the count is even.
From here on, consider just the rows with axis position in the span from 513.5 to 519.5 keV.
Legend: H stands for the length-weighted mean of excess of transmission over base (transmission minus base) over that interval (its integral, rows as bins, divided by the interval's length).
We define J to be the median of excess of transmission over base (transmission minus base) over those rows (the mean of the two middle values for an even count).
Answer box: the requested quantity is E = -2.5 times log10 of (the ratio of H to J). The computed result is 0.063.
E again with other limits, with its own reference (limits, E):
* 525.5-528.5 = 0.018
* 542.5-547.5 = -0.285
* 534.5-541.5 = -0.038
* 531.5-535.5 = -0.019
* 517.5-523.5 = 0.003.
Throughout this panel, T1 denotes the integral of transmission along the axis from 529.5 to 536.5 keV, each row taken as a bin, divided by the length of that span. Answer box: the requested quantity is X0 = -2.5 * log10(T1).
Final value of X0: -4.75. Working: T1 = 79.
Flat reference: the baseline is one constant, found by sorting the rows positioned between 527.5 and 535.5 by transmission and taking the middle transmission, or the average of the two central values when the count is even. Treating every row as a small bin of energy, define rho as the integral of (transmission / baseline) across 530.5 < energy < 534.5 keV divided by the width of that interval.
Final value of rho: 1.1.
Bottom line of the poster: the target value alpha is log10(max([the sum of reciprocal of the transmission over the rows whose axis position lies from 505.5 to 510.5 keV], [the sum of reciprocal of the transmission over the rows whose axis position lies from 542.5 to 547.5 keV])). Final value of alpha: -1.34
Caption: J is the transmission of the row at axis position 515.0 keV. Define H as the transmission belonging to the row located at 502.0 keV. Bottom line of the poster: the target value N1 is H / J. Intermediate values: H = 124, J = 58.3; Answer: 2.1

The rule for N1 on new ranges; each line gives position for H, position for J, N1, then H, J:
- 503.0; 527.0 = 2.7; 127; 47.8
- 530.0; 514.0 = 0.9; 61.6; 69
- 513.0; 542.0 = 0.7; 77.5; 107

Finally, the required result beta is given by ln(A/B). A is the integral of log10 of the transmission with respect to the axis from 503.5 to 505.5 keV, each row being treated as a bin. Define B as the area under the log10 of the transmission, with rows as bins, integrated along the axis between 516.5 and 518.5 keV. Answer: 0.23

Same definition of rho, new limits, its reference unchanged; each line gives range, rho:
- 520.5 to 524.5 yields 0.6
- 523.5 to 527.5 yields 0.6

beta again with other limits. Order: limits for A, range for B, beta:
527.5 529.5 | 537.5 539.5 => -0.13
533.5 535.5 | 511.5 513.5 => 0.01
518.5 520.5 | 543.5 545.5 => -0.25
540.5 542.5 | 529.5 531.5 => 0.12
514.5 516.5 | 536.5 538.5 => -0.14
